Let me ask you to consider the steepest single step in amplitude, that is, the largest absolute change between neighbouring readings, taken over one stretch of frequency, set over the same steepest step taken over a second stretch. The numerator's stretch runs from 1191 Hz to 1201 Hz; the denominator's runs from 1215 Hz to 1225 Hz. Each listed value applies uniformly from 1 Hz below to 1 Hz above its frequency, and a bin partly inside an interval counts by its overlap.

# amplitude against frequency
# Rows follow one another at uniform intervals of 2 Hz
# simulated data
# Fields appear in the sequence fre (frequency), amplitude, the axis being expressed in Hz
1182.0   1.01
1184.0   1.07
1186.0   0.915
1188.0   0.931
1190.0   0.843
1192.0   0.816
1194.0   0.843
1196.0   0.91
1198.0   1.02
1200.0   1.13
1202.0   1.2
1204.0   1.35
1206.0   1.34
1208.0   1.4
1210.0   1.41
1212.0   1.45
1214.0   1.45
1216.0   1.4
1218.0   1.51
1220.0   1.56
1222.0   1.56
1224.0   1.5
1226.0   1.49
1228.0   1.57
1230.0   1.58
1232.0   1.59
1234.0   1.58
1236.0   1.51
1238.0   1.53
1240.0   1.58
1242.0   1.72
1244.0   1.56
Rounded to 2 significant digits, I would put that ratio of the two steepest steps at 1.0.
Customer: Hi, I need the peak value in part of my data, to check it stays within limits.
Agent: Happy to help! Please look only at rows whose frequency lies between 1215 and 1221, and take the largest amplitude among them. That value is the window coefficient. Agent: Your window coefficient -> 1.56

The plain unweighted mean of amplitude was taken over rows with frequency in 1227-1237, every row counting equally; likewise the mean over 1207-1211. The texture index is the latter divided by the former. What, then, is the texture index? 0.90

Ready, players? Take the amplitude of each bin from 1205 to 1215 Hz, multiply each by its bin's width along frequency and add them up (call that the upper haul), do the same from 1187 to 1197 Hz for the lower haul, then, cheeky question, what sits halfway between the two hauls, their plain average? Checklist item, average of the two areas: 11.4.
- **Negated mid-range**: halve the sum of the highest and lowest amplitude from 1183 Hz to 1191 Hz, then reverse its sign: -1.0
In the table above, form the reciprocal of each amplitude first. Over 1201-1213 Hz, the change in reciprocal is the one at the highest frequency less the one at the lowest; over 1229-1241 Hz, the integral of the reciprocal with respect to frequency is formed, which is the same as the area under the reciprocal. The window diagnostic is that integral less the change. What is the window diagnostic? 7.8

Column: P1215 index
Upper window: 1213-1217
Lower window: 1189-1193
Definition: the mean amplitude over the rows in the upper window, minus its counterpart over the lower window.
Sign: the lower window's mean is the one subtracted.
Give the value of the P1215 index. 0.60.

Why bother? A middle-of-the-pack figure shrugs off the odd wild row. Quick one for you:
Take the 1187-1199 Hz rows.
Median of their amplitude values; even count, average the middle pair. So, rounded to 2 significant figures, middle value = 0.88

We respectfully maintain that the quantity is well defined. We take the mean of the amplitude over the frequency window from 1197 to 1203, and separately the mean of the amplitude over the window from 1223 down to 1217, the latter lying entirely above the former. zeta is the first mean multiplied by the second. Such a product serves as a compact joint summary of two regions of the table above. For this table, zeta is 1.7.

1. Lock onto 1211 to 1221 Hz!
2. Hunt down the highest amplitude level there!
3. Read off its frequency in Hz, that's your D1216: 1220.0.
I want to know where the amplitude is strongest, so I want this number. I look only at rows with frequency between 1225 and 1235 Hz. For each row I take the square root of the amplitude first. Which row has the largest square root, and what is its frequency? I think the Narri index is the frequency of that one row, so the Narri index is 1232.0 Hz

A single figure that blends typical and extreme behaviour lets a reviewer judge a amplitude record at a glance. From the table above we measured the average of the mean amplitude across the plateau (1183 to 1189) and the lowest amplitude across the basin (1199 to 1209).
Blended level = 1.05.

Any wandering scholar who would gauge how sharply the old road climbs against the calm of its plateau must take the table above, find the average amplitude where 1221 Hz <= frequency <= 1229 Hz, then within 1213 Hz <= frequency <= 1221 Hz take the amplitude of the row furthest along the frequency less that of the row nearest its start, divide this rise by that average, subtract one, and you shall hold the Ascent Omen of -0.93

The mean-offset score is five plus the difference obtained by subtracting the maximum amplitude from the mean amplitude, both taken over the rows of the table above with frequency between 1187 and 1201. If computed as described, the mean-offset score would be 4.80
